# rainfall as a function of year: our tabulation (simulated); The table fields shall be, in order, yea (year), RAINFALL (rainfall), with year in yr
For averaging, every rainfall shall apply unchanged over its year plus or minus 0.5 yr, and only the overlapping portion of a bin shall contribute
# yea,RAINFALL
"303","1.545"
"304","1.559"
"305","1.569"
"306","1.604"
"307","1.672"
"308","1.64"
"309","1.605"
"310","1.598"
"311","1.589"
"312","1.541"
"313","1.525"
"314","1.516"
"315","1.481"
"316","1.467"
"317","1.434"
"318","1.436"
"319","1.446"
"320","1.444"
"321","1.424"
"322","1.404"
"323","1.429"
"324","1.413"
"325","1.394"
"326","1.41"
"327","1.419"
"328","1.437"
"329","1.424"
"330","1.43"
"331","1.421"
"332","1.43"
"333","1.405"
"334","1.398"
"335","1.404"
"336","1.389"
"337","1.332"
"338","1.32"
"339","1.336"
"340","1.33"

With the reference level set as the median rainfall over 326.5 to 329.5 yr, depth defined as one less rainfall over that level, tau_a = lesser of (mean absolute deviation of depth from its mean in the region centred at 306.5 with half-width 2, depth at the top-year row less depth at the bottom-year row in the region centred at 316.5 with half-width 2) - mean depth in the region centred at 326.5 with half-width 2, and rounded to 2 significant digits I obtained 0.018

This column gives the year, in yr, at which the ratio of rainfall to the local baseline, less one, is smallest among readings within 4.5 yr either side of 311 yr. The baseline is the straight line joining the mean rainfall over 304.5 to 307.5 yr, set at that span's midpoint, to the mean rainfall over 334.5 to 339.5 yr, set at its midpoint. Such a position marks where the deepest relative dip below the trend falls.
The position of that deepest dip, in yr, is 315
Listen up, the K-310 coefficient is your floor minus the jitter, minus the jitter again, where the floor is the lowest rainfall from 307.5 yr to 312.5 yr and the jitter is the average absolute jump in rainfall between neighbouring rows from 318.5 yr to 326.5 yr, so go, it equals 1.51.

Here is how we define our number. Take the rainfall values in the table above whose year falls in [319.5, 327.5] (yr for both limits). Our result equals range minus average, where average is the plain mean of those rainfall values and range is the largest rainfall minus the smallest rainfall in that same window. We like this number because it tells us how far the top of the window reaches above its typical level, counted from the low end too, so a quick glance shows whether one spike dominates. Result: -1.37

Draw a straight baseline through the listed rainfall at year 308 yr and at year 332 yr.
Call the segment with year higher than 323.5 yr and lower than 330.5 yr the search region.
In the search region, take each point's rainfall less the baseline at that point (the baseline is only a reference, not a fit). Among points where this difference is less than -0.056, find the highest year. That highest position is 326 yr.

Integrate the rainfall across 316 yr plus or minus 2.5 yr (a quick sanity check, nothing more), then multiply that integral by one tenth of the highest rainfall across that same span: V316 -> 1.11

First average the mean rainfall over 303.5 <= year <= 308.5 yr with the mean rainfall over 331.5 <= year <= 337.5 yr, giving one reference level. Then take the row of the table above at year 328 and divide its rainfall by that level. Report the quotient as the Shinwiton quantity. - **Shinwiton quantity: 0.96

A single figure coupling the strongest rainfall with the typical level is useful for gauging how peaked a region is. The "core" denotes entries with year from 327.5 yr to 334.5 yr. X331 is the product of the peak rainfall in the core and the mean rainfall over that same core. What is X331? 2.04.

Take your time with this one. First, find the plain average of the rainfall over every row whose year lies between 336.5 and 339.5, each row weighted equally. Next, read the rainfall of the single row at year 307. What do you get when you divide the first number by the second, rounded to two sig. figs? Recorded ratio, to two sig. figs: 0.80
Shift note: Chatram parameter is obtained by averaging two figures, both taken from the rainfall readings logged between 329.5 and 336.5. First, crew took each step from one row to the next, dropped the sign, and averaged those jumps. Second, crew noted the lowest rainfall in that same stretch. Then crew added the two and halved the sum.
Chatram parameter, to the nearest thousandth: 0.700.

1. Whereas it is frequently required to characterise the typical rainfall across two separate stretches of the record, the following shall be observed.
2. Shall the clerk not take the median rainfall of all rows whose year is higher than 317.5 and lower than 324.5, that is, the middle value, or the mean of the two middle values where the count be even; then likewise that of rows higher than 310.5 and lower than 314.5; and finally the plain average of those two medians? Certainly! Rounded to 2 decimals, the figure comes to 1.48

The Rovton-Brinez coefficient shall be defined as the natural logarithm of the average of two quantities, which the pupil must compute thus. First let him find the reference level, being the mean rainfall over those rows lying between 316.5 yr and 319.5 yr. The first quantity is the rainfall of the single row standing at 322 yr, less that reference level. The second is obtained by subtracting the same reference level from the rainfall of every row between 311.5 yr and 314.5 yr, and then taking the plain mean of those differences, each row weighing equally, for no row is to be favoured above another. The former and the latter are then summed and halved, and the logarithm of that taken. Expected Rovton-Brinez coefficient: -3.6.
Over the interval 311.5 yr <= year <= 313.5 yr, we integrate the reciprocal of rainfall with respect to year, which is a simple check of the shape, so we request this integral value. 1.30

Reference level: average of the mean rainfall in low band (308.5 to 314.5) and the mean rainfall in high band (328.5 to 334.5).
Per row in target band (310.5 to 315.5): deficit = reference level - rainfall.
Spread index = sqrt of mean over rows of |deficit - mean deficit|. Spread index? 0.17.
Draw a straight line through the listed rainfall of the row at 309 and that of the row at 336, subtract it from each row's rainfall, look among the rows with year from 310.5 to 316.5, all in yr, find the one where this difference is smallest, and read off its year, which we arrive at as 316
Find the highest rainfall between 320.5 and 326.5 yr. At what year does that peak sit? 323 yr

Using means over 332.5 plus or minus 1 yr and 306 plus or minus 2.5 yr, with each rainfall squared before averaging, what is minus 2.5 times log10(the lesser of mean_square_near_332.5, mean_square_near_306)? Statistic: -0.758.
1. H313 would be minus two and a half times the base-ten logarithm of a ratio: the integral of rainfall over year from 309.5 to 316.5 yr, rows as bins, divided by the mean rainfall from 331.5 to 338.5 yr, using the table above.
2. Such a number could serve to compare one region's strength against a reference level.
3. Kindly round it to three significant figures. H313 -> -2.22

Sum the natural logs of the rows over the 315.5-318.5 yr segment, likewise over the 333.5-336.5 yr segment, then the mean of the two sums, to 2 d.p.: 1.05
